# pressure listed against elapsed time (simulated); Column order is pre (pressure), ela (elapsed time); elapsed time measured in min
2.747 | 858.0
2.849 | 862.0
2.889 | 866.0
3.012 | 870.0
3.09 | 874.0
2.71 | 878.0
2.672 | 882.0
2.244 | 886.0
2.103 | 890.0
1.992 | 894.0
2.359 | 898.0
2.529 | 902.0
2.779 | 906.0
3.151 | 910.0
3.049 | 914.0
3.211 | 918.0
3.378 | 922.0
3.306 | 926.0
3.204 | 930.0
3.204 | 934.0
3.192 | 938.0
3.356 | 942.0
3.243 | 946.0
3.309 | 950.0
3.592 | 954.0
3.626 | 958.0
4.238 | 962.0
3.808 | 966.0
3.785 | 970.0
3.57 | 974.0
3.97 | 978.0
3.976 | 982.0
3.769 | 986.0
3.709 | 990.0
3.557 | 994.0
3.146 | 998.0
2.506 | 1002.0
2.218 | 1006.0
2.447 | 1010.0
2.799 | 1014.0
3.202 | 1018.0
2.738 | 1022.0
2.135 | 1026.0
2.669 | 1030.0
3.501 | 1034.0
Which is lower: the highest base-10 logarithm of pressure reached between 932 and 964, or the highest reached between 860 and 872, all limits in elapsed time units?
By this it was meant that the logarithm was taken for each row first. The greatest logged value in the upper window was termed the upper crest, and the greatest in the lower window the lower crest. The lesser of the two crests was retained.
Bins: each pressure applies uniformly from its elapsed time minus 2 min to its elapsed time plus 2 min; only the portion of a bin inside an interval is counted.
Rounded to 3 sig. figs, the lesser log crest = 0.479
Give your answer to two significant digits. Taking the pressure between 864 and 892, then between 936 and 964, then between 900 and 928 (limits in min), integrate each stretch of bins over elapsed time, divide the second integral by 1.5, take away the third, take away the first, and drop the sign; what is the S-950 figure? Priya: 95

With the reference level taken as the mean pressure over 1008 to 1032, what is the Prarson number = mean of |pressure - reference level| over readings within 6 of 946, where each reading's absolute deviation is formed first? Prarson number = 0.64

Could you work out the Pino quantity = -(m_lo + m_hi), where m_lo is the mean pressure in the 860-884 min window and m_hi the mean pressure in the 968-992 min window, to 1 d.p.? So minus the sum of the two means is -6.7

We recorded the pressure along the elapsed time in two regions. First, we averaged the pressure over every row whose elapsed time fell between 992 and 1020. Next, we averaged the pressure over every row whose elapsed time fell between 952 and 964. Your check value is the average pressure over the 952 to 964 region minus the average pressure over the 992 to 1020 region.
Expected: 1.0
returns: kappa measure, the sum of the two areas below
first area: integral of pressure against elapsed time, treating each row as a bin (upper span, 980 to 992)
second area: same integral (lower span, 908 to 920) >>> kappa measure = 83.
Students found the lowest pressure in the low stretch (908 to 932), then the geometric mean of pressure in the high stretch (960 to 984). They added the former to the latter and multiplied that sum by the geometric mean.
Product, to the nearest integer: 27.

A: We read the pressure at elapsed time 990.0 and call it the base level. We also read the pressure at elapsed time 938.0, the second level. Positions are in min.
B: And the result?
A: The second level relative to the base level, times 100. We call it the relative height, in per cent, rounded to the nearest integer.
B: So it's 86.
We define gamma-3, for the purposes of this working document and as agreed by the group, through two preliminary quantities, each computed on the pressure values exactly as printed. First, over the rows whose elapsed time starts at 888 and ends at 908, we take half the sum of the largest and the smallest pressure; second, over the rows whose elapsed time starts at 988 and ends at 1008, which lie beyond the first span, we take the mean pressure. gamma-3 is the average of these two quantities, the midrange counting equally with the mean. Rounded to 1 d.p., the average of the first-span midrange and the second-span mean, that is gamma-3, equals 2.7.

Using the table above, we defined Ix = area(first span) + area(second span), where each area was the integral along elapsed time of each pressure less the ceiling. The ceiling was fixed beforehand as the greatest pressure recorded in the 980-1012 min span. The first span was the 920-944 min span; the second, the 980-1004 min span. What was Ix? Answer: -30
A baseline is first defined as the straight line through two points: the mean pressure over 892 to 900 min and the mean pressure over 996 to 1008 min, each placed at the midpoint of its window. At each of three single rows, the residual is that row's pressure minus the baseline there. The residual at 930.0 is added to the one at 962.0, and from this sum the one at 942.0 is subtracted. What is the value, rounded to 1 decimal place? 1.7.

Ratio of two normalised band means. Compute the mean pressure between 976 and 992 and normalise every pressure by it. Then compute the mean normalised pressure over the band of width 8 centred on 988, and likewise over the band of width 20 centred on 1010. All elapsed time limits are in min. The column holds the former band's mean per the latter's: 1.4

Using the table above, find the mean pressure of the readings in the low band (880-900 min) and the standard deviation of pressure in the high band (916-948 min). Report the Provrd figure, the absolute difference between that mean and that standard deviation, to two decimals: 2.20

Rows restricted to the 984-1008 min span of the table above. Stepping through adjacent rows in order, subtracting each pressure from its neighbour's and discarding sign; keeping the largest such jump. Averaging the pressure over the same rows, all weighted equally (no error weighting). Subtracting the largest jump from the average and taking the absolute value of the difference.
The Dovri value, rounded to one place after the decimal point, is 2.5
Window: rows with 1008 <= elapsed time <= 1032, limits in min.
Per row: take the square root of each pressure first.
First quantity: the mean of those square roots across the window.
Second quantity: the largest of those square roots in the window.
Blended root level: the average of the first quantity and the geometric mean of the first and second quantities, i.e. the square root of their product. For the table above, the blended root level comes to 1.67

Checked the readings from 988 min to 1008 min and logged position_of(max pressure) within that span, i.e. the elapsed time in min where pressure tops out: 990.0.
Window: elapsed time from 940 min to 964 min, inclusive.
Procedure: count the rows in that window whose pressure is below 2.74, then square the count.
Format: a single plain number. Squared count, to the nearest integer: 0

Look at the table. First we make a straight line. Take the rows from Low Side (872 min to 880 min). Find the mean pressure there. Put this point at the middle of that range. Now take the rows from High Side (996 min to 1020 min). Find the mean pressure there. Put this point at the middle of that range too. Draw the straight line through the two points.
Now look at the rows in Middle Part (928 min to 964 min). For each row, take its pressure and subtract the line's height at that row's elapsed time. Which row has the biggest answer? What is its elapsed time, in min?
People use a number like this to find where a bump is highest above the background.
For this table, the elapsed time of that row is 962.0 min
